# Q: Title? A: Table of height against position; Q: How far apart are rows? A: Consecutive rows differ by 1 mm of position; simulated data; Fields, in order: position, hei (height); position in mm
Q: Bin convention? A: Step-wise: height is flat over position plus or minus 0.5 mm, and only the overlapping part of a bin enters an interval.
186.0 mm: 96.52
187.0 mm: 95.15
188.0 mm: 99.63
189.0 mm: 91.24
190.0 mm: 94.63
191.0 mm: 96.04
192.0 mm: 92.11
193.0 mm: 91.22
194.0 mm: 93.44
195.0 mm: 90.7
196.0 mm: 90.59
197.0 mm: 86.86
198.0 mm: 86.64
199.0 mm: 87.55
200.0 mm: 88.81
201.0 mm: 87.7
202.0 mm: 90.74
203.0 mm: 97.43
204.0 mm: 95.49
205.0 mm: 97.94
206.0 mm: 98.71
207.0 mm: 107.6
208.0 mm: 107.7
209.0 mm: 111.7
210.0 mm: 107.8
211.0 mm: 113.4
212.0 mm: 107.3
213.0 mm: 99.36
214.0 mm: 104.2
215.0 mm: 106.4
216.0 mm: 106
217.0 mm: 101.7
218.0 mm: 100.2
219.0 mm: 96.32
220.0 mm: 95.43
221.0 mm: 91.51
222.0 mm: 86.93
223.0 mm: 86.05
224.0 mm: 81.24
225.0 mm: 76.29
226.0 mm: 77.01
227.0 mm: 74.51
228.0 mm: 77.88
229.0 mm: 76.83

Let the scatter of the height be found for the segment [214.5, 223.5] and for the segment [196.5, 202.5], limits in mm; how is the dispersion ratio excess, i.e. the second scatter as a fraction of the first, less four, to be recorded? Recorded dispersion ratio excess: -3.80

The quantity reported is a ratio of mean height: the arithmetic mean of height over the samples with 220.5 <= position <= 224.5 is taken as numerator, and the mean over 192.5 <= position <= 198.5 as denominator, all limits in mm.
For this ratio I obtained 0.96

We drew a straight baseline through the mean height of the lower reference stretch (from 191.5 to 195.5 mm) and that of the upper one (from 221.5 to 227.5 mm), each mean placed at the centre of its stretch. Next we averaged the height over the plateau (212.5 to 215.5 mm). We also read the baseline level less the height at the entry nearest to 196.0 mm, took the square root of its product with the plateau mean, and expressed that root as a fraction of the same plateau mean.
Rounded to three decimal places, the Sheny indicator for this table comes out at 0.058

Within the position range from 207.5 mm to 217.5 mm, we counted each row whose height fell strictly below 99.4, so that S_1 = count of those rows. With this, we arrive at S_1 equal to 1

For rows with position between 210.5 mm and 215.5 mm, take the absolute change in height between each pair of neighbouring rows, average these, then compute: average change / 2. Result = 2.6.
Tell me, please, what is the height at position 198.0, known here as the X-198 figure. 86.64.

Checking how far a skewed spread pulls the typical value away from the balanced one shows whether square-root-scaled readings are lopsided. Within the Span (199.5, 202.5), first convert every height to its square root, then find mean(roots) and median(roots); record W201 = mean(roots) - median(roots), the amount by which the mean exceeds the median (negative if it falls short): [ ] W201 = 0.014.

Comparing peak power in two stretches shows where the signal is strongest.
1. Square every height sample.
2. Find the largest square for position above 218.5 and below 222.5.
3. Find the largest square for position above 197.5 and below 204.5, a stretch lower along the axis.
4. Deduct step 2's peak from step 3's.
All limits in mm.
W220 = 215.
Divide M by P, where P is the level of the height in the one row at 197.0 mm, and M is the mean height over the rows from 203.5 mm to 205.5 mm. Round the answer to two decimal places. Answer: 1.11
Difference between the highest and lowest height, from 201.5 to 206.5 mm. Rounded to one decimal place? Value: 8.0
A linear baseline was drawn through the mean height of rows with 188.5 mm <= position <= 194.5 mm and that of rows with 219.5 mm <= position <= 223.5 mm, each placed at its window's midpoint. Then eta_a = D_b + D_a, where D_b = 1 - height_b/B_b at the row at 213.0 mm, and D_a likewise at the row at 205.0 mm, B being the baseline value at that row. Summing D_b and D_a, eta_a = -0.16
